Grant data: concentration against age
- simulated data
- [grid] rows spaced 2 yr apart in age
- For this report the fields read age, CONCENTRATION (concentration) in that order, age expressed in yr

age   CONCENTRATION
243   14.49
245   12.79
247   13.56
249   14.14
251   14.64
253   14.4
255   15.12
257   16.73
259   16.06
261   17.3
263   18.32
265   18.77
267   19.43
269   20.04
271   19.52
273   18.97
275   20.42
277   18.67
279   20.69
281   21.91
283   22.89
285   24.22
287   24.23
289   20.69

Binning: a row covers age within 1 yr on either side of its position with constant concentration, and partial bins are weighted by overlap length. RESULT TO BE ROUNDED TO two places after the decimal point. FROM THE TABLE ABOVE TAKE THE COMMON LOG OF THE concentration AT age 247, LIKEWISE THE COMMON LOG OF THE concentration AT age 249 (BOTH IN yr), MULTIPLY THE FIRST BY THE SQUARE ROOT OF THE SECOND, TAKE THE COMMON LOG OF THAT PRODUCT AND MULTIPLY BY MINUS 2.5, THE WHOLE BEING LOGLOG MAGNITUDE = -0.21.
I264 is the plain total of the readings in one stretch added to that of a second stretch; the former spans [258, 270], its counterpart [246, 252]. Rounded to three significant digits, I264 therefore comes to 152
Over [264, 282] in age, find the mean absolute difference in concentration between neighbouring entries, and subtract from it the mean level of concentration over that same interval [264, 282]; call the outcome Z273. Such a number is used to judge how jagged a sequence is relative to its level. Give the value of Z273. -18.7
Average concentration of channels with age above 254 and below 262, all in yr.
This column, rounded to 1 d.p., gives 16.3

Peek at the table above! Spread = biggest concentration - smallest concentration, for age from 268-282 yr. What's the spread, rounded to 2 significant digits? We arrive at 3.2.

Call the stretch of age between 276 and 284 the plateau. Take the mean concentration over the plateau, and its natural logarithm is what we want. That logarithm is 3.05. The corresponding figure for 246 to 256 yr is 2.67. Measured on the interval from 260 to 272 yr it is 2.94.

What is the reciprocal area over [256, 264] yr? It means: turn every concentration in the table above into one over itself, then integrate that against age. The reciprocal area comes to 0.47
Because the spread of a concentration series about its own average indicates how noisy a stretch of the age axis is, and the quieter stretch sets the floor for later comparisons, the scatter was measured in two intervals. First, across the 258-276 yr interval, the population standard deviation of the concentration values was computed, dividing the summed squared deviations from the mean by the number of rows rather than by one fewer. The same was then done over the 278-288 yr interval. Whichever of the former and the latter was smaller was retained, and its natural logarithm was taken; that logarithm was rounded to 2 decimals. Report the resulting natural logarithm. 0.26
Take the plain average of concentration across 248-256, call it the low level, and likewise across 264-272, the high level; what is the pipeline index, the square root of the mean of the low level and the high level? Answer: 4.12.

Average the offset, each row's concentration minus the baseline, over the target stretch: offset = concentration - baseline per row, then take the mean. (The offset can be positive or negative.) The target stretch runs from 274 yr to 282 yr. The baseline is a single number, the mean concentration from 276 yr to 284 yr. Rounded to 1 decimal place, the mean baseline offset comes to -0.6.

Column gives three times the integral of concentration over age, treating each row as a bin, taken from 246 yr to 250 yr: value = 166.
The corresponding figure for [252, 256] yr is 177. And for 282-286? 283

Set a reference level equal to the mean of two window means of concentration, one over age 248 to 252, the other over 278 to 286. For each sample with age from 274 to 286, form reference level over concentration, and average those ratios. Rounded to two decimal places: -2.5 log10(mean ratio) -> 0.16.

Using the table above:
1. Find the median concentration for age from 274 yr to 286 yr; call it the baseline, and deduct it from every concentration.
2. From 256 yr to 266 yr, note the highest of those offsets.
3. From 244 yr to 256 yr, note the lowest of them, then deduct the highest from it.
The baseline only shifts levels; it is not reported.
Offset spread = -6.0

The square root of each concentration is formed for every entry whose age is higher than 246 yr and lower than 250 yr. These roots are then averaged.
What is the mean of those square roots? 3.7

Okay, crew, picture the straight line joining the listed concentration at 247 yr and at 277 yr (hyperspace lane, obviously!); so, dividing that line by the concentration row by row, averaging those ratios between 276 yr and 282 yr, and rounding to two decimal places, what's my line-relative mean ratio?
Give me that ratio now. 0.93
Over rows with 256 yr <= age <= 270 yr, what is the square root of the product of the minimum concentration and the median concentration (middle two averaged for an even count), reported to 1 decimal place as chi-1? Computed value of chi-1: 17.2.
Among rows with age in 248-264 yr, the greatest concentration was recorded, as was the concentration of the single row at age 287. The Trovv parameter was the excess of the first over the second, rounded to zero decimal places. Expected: -6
